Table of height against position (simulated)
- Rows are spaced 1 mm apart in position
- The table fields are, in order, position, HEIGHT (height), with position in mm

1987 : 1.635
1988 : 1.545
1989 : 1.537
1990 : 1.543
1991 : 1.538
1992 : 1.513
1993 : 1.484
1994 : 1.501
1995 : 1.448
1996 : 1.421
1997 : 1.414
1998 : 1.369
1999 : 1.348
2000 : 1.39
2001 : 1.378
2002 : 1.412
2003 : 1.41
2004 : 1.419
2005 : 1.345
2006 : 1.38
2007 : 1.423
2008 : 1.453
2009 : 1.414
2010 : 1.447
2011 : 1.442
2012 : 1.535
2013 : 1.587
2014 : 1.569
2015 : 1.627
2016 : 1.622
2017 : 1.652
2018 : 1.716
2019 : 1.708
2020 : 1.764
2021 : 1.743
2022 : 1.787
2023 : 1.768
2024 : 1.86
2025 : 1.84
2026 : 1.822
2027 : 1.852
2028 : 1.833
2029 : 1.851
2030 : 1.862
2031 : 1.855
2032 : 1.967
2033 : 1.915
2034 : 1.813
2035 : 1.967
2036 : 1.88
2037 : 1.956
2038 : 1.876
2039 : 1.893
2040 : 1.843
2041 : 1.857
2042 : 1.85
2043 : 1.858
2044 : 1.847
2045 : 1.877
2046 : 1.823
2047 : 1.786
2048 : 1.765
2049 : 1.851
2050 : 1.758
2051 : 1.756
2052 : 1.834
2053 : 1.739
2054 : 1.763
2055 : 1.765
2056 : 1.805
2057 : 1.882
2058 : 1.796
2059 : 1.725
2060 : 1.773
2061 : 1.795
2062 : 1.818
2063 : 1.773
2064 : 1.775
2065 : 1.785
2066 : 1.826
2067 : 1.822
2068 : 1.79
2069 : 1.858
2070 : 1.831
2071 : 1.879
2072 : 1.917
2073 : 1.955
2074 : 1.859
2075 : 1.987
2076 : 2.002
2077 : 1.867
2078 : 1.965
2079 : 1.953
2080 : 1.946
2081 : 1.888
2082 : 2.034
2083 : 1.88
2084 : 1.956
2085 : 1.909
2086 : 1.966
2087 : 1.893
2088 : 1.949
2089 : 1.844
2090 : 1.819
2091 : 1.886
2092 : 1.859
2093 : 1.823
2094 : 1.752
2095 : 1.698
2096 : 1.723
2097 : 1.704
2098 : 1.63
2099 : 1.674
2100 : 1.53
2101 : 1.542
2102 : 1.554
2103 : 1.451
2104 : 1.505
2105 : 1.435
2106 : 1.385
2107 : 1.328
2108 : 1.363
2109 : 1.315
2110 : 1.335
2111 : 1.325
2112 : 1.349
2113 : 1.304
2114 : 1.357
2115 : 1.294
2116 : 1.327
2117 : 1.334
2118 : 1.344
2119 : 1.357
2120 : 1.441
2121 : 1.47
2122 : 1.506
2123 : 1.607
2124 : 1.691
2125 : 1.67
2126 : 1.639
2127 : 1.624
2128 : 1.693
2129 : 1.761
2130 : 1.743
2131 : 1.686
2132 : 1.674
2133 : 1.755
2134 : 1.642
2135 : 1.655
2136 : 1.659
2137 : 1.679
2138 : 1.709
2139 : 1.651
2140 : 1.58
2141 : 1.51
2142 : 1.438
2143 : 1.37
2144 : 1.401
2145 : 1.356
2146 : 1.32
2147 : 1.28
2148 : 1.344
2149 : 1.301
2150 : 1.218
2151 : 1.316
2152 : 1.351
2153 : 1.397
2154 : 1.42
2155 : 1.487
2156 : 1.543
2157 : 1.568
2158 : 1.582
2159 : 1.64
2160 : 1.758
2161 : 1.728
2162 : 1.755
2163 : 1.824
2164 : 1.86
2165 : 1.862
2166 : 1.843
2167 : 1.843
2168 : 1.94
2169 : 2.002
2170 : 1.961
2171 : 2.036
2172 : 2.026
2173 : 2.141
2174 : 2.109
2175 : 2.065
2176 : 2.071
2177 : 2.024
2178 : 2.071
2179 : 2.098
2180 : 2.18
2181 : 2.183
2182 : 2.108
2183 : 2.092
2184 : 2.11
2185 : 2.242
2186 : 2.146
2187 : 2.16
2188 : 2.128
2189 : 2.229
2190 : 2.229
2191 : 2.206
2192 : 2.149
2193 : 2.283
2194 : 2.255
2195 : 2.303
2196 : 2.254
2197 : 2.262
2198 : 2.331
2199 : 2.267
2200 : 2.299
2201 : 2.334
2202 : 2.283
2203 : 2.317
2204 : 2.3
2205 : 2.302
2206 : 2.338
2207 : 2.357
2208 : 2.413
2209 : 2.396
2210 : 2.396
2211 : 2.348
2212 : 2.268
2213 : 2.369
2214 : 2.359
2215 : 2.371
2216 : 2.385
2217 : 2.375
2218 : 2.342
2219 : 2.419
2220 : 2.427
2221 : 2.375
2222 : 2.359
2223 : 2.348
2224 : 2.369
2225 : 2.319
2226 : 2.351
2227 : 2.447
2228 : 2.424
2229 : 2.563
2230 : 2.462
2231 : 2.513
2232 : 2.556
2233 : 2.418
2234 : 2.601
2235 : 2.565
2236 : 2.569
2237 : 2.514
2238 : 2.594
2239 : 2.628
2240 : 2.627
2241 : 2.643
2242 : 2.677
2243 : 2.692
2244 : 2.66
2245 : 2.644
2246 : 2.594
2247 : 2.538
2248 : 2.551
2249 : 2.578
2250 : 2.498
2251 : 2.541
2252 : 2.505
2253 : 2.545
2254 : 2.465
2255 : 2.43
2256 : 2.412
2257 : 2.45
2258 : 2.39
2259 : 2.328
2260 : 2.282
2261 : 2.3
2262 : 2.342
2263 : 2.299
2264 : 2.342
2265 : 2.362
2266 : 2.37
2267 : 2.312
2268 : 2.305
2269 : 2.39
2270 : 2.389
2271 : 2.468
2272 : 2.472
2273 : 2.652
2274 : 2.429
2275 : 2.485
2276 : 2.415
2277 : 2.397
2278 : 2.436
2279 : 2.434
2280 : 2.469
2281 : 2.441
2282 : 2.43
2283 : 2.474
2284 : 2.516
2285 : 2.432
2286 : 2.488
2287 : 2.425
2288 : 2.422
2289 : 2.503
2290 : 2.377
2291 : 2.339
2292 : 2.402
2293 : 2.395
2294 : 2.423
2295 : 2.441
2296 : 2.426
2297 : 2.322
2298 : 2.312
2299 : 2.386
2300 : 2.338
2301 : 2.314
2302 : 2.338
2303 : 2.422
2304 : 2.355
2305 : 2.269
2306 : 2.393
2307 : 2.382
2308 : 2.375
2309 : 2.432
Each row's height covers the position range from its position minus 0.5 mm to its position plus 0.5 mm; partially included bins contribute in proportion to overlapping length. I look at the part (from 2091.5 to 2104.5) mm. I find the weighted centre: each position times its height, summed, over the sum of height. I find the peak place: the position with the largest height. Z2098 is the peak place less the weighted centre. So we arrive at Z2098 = -5.7 mm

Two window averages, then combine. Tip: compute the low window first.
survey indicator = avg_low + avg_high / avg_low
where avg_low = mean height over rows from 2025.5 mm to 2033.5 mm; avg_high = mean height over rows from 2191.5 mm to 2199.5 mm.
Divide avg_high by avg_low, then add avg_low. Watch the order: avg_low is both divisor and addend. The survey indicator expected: 3.08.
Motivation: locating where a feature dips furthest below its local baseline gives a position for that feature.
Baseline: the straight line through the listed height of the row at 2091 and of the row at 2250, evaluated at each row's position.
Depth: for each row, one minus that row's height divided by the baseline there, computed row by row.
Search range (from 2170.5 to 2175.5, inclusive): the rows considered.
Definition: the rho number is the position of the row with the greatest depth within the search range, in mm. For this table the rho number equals 2172 mm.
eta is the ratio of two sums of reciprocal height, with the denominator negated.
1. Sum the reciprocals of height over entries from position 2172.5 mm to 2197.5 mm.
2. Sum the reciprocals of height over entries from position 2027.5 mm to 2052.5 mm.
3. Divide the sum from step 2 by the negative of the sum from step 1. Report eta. -1.17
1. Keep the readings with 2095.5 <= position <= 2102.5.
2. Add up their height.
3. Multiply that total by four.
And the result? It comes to 45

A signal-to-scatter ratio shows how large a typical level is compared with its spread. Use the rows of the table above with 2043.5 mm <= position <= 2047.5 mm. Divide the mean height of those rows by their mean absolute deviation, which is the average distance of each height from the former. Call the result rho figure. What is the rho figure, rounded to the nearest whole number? 64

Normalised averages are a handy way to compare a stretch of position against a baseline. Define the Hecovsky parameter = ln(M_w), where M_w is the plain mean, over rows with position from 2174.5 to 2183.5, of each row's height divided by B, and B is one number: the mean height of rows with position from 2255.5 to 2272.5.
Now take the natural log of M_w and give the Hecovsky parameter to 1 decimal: -0.1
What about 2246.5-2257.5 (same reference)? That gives 0.1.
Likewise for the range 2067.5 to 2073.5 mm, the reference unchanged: -0.2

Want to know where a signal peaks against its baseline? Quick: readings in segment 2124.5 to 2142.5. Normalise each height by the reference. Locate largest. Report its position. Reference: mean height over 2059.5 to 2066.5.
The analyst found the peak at 2129 mm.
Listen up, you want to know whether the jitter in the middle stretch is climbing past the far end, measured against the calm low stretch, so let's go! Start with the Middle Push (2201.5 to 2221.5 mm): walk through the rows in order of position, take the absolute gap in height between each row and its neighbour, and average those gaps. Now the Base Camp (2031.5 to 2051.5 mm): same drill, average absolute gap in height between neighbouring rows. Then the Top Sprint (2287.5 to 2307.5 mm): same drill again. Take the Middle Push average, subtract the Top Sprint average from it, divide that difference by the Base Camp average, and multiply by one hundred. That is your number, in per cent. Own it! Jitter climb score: -41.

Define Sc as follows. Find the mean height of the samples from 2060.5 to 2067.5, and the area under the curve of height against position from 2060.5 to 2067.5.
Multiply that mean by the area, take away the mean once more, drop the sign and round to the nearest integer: 21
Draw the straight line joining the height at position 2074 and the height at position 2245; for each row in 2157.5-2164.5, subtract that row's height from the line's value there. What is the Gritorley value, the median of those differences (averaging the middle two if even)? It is 0.51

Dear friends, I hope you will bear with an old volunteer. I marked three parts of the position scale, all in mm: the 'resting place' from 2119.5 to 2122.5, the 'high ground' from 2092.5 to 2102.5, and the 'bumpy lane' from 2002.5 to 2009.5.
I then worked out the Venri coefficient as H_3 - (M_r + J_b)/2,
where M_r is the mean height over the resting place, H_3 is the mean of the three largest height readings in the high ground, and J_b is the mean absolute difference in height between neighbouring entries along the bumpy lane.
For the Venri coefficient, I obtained 1.01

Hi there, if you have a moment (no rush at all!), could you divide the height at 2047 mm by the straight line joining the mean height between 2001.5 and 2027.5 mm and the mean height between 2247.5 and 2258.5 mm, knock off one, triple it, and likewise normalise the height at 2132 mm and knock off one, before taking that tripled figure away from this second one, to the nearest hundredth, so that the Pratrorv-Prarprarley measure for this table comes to -0.29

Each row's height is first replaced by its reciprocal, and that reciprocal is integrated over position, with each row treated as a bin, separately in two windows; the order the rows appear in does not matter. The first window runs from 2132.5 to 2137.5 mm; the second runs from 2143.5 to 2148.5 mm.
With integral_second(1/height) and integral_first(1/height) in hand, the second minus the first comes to 0.8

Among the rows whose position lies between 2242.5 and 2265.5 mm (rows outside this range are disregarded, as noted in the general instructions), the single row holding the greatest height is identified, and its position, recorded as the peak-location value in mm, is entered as 2243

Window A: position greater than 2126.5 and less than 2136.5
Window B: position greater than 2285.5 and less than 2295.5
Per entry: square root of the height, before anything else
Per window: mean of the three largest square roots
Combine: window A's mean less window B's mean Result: -0.25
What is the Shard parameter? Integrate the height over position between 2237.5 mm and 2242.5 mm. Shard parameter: 13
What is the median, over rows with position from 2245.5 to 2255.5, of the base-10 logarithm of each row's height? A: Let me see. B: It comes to 0.40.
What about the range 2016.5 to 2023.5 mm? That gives 0.24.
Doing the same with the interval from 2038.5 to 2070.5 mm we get 0.26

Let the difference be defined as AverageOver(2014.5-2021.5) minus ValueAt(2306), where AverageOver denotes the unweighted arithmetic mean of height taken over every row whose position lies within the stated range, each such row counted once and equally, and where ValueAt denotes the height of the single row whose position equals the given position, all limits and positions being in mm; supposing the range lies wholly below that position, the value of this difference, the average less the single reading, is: -0.70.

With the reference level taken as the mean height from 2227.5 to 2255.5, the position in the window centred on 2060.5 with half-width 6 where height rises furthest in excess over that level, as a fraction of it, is 2057 mm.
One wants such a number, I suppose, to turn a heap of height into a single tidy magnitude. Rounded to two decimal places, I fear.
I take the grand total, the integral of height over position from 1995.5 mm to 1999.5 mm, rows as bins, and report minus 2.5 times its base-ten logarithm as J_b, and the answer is -1.86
